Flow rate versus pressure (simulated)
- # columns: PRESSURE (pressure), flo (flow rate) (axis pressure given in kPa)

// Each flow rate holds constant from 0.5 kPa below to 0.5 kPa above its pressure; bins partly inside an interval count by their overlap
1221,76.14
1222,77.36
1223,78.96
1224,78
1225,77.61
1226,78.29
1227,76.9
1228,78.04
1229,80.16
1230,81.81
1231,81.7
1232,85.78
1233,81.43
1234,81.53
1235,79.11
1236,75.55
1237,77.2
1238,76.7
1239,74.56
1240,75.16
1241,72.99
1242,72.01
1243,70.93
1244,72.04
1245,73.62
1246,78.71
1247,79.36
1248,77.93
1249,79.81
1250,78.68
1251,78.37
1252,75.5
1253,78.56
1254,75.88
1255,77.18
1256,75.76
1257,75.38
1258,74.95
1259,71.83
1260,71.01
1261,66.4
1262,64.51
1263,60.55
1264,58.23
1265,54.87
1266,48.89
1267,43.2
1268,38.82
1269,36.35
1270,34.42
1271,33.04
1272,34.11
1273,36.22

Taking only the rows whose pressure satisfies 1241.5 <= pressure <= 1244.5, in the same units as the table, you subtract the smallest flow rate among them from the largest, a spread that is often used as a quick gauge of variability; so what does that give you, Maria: 1.1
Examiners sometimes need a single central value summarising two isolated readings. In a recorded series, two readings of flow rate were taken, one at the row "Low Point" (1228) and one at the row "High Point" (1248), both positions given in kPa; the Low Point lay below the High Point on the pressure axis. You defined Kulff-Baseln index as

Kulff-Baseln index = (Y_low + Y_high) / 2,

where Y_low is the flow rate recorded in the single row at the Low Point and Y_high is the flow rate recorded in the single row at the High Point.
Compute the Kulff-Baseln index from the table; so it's 78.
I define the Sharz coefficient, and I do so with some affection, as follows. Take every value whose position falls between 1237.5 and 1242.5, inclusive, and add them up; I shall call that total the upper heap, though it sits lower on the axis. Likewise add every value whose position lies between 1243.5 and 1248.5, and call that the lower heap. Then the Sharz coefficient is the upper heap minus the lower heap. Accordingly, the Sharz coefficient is -10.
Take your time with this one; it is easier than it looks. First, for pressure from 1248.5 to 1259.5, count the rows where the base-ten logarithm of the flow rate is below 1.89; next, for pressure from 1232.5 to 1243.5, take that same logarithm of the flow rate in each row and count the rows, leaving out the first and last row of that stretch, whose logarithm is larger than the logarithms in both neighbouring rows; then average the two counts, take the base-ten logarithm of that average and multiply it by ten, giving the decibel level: 7.0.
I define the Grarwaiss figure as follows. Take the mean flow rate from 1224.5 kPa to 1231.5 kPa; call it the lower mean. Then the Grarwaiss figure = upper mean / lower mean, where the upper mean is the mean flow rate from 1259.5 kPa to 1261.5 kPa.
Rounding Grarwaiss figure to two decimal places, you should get 0.87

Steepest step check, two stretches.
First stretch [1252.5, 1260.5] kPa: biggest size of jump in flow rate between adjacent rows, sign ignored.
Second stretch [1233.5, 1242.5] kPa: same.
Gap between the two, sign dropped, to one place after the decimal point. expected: 0.4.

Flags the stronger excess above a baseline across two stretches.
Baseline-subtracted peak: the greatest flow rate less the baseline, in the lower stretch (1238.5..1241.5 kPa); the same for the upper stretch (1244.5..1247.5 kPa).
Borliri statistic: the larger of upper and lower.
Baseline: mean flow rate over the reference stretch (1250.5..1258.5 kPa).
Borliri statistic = 2.9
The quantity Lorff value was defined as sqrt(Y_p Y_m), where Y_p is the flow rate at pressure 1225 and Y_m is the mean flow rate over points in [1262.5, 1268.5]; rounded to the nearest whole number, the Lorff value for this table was 63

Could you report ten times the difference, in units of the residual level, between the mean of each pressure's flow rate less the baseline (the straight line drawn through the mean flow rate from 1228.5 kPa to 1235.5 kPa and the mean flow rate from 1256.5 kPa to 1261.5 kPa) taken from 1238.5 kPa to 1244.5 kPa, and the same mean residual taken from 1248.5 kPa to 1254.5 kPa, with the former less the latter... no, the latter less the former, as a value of 85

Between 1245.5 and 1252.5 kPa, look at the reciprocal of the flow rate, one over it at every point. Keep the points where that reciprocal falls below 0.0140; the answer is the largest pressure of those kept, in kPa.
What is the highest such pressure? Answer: 1252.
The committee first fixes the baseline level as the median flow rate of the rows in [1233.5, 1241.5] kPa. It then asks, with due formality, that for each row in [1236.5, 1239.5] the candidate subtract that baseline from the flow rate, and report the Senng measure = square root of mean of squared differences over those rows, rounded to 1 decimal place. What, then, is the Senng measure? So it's 1.1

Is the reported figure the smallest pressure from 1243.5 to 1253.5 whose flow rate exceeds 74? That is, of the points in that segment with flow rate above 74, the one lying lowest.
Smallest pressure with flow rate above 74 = 1246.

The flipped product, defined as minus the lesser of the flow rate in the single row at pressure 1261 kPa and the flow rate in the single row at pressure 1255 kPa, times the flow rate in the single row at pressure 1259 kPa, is -4770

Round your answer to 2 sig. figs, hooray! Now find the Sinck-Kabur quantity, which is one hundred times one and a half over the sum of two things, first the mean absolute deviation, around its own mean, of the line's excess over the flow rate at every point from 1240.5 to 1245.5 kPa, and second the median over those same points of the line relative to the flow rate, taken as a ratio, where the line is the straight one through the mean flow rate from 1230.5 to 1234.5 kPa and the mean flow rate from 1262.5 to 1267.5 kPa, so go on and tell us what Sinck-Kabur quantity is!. 59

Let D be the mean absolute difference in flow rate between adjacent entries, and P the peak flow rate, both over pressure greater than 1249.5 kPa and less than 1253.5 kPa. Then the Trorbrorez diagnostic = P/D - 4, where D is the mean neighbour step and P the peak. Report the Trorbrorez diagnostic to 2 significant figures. 34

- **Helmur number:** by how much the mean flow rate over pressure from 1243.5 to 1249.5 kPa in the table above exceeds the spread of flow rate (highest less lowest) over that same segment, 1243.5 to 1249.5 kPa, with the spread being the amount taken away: 69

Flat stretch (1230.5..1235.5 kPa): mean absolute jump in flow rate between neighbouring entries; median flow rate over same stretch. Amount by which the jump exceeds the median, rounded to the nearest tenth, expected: -78.8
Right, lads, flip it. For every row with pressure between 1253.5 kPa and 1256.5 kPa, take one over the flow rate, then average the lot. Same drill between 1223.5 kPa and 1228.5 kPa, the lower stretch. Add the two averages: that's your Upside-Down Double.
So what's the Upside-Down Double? 0.0260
